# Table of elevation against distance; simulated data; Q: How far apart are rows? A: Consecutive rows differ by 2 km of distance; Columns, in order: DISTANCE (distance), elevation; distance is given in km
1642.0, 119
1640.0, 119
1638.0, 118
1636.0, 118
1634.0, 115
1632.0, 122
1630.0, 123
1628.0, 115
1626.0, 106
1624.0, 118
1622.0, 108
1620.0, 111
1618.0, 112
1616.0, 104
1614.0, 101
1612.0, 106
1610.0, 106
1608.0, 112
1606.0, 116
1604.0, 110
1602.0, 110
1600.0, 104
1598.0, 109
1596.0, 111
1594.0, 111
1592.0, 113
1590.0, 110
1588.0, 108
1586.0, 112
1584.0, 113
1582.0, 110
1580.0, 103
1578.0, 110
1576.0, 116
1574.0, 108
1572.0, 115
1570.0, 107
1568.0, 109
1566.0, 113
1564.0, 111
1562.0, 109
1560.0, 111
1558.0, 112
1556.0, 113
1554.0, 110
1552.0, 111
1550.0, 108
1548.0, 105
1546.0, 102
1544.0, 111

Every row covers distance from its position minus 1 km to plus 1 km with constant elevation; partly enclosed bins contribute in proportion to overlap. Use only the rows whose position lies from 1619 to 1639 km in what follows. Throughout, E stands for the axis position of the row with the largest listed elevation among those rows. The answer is 1630.0 km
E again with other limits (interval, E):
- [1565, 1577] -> 1576.0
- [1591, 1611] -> 1606.0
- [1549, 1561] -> 1556.0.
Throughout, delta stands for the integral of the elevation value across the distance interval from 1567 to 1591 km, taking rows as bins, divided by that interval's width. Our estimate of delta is 110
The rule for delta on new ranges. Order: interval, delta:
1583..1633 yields 111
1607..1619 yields 107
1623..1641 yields 117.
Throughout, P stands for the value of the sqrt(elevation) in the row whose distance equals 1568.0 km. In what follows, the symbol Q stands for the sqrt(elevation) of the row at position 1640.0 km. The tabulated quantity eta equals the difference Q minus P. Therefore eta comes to 0.47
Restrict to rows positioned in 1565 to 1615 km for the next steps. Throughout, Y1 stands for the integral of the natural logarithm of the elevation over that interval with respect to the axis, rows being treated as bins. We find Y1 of 235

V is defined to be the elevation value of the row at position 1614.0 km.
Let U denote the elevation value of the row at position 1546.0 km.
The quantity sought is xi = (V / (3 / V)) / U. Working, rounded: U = 102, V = 101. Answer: 33.3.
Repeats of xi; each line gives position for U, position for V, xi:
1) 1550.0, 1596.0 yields 38.0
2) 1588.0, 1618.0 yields 38.7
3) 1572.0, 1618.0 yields 36.4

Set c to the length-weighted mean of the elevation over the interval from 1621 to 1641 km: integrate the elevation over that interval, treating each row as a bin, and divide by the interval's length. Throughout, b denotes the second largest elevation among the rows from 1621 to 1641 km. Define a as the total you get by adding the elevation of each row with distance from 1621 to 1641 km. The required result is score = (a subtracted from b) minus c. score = -1156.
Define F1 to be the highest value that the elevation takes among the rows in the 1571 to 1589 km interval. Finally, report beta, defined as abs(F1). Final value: 116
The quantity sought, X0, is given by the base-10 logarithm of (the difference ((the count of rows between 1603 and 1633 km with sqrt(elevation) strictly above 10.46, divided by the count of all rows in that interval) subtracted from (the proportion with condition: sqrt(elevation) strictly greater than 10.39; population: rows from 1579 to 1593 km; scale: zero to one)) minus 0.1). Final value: -0.8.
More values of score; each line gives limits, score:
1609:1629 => -1081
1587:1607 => -1099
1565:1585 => -1099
